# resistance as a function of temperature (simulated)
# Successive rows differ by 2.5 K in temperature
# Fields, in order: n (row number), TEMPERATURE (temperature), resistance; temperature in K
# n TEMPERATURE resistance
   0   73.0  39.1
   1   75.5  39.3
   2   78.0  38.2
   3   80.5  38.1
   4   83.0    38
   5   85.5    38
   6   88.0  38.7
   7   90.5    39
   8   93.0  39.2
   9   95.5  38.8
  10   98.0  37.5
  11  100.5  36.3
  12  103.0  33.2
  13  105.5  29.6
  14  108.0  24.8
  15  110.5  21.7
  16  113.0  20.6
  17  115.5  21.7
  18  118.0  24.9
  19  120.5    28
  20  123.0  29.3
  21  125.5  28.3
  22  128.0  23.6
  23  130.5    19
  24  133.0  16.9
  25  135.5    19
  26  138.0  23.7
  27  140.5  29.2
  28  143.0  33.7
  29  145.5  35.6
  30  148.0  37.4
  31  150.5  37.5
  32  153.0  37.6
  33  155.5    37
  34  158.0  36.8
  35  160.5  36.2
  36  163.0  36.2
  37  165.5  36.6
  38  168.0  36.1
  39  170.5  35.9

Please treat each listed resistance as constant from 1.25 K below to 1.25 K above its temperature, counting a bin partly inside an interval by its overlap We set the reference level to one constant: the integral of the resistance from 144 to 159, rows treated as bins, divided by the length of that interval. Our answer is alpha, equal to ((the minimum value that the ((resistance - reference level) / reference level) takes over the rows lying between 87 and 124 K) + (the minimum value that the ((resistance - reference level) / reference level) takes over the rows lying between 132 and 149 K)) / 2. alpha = -0.49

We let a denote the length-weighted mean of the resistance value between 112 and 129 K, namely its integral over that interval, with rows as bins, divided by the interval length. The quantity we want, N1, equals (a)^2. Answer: 640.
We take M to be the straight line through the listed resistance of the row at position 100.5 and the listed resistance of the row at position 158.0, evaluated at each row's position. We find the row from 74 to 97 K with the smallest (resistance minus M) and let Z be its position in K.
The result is 85.5 K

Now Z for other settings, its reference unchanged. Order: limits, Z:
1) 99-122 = 113.0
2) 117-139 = 133.0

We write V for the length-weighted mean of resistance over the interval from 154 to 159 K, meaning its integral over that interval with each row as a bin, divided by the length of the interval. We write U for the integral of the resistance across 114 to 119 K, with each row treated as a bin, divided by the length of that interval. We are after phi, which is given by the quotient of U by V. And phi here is 0.62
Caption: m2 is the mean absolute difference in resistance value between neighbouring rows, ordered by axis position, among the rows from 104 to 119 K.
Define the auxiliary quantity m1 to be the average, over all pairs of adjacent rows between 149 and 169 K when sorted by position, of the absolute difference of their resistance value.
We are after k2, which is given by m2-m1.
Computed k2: 2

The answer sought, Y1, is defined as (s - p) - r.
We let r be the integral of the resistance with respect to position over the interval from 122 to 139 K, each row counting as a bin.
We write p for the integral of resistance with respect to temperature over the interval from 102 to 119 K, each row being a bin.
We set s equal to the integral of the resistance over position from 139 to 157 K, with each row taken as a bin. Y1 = -178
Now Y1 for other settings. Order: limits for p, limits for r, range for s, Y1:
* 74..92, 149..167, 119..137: -934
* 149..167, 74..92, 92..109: -773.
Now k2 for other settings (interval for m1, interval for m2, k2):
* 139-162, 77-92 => -1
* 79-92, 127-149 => 3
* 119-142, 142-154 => -2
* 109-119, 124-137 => 2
